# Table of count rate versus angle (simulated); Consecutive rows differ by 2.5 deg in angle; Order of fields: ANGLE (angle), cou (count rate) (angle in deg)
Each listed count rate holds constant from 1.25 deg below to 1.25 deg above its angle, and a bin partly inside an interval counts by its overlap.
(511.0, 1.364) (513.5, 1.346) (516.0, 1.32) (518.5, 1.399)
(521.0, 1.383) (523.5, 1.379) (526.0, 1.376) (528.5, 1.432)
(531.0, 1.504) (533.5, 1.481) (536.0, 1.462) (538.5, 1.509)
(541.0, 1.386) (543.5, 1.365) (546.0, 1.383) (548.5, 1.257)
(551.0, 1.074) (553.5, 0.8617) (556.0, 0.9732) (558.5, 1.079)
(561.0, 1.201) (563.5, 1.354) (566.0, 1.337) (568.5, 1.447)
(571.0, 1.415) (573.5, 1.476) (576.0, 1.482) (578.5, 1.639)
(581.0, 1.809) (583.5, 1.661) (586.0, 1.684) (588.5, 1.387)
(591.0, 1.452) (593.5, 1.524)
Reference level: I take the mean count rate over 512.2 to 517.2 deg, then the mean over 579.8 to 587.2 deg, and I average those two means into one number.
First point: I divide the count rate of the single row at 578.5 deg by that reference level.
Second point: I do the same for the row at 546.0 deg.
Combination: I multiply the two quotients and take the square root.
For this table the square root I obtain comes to 0.99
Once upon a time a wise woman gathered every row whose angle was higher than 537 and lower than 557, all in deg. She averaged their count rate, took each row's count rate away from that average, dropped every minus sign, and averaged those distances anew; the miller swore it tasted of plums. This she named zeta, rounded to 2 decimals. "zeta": 0.19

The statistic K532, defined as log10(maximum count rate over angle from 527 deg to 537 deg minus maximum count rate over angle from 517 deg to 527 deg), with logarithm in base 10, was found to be -1.0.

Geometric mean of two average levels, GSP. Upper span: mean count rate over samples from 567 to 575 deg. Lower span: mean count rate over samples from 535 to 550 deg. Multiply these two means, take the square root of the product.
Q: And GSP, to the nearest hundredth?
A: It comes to 1.42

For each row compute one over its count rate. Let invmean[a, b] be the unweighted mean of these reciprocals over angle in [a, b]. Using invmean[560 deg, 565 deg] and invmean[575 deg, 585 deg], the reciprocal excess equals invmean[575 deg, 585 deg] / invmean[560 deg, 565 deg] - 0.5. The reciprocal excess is 0.28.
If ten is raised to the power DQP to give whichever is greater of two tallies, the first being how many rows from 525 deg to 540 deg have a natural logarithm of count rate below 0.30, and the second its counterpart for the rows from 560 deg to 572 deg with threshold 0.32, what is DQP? 0.5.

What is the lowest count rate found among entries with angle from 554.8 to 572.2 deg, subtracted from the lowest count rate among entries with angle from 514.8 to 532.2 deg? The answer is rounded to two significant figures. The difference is 0.35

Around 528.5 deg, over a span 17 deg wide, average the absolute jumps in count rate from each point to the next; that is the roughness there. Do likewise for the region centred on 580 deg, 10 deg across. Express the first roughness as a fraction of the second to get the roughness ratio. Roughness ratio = 0.19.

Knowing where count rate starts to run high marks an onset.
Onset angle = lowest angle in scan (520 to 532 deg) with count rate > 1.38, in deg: 521.0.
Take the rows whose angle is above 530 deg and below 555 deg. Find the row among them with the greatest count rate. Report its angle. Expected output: 538.5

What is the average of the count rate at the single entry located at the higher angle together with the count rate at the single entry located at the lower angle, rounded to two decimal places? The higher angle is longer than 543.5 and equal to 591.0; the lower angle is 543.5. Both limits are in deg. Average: 1.41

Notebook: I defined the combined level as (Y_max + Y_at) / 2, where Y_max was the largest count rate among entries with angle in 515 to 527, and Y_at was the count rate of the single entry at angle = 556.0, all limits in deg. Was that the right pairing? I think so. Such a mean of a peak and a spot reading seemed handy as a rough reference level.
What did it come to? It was 1.19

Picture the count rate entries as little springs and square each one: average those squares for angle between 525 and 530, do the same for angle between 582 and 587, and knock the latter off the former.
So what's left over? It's -0.83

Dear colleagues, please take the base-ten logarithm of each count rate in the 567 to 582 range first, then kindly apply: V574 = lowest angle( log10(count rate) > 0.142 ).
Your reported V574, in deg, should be 568.5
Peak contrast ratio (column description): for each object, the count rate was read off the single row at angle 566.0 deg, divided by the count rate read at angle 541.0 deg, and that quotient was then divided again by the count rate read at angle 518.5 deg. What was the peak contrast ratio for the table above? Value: 0.69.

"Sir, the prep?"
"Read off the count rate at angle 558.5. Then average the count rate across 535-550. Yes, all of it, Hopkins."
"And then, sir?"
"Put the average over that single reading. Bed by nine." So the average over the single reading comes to 1.29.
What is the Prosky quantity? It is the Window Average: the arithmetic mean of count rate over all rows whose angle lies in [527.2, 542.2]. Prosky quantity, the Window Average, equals 1.46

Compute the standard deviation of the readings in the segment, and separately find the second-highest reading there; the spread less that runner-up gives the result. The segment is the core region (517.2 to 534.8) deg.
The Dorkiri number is -1.43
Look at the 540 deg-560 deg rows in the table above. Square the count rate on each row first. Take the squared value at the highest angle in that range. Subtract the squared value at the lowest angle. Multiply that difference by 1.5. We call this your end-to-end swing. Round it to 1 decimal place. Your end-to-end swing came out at -1.1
